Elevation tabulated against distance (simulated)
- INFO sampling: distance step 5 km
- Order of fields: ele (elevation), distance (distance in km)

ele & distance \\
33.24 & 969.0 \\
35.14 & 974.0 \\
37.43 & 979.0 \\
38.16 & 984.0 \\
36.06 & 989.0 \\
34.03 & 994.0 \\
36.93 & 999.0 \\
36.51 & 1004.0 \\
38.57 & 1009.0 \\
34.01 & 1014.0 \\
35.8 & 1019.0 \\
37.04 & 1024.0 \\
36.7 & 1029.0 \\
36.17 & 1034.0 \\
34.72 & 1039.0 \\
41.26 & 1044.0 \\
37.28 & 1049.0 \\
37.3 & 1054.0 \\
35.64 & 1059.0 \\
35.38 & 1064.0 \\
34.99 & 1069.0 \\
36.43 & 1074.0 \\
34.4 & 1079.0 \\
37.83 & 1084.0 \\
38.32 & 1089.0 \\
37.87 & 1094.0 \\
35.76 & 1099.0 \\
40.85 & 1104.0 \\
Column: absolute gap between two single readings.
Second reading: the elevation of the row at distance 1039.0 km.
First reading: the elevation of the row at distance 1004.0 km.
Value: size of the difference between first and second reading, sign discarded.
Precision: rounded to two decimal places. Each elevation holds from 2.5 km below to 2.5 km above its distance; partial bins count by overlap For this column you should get 1.79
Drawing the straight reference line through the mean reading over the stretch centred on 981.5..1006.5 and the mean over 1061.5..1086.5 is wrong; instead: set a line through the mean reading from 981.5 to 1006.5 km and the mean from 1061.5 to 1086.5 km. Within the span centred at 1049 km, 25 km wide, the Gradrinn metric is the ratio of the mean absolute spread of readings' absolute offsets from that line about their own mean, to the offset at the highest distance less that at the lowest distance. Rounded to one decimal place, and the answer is -1.3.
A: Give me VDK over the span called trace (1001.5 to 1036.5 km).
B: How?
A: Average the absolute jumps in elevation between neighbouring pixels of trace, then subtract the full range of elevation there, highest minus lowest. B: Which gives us -2.8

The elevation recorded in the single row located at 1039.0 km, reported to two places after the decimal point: 34.72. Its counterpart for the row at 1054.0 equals 37.30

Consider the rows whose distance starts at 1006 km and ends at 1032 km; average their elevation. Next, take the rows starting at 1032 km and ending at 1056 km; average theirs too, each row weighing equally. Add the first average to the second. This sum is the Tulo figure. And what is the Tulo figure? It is 73.8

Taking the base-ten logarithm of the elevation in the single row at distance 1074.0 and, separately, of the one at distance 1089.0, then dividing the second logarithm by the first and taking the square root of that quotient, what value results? 1.01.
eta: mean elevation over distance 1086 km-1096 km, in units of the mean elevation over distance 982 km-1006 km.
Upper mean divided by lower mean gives 1.05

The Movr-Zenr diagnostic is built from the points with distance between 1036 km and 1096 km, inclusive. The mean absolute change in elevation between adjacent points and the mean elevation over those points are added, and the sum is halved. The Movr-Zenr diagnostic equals 19.3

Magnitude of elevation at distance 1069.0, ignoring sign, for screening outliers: 35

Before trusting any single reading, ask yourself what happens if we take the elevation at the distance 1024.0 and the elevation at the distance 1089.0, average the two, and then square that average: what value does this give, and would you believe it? 1420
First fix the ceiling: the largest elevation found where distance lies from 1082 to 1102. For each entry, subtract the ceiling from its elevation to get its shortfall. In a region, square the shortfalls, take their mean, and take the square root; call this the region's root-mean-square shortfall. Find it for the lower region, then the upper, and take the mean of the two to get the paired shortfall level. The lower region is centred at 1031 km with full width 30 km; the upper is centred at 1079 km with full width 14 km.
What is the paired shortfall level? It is 2.5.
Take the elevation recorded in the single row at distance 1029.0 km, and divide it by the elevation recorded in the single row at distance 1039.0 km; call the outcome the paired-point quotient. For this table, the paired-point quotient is 1.06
